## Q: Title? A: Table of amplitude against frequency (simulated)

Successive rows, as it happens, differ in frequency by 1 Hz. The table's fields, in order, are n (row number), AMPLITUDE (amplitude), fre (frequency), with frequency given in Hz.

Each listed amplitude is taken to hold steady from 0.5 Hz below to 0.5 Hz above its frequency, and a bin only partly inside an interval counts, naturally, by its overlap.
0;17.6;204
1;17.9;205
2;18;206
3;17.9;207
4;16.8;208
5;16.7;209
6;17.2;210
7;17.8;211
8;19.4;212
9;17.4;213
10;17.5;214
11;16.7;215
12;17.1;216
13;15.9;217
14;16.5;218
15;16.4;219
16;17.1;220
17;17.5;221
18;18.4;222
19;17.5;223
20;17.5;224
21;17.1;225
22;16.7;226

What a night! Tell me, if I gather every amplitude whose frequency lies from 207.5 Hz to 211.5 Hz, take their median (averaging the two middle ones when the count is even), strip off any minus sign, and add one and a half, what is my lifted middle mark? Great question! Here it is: 18.5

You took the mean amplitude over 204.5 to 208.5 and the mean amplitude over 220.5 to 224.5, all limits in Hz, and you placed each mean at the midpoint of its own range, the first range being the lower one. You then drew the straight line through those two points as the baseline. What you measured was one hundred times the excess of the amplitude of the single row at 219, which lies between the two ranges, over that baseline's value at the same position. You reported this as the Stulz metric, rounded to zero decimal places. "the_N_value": -131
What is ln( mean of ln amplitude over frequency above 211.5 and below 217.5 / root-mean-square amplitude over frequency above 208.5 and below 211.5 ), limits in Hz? -1.80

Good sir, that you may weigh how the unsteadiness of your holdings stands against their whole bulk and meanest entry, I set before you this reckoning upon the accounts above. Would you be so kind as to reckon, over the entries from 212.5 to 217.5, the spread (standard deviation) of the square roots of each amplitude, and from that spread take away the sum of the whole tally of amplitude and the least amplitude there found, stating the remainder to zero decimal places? -100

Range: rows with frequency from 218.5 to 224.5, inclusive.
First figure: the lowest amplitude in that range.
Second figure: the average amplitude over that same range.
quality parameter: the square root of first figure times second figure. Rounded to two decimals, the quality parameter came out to 16.89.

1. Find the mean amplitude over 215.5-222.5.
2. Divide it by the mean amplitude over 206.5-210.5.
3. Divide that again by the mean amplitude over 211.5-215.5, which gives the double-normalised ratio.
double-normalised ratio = 0.0558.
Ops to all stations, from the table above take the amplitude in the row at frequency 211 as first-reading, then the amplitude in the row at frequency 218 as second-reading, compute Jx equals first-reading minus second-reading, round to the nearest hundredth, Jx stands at 1.30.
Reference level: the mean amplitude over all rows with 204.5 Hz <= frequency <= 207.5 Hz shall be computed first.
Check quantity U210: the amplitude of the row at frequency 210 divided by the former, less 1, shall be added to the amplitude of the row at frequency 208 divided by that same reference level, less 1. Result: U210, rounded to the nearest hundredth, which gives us -0.10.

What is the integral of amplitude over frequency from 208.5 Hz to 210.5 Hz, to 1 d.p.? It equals 33.9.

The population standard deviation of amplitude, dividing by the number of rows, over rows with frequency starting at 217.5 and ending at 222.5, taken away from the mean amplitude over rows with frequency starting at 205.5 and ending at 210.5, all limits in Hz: 16.6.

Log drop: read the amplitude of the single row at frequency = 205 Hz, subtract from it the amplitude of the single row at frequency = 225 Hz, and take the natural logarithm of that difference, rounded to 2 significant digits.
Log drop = -0.22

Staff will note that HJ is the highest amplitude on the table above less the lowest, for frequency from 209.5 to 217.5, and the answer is 3.5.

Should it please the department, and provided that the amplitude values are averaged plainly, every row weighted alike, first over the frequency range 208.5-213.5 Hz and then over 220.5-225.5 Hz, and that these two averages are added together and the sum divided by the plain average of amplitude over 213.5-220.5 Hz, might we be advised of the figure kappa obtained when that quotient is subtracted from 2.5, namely 0.39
